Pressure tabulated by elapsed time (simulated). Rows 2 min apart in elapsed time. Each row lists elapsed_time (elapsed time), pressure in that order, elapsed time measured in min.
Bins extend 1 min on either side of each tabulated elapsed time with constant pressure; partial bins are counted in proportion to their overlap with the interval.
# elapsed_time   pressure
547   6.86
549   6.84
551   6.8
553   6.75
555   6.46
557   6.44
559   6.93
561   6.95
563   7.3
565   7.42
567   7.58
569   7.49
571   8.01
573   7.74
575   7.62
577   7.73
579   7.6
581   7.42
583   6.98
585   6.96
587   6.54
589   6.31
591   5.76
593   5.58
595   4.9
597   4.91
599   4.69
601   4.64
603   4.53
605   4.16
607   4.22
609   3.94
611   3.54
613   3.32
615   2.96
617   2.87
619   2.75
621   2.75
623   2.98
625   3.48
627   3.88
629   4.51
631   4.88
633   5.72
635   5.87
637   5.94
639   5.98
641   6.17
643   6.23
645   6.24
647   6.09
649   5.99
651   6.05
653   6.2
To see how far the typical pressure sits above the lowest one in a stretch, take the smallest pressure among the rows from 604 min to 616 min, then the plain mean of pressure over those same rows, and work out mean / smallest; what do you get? 1.25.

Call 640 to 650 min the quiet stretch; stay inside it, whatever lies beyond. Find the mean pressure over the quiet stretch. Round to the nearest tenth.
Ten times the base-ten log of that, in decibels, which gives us 7.9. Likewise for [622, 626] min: 5.1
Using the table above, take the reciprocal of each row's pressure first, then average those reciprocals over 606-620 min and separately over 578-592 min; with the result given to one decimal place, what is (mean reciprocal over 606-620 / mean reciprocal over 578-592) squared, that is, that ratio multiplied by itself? 4.2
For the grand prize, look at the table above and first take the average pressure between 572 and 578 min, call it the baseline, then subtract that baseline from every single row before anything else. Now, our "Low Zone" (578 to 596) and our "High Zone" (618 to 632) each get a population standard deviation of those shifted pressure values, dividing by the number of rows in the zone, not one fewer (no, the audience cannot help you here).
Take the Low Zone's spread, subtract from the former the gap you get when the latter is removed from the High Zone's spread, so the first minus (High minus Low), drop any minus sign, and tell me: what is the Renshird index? 0.90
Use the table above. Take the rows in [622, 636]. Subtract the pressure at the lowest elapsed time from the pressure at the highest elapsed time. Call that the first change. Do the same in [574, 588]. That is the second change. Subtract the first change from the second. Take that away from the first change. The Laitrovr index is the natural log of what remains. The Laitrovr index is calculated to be 1.9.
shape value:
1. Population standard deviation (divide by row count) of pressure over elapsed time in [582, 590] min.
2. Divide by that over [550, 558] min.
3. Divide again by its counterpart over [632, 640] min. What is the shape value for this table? 18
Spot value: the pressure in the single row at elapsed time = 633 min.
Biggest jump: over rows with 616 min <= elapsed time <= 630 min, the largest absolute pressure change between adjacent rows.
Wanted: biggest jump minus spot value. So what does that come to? -5.1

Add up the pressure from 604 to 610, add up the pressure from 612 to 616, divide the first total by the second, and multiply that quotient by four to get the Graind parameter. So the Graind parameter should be 7.8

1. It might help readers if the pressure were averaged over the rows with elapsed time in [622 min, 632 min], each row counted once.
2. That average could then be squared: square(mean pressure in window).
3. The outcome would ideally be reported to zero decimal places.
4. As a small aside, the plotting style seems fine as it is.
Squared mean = 16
